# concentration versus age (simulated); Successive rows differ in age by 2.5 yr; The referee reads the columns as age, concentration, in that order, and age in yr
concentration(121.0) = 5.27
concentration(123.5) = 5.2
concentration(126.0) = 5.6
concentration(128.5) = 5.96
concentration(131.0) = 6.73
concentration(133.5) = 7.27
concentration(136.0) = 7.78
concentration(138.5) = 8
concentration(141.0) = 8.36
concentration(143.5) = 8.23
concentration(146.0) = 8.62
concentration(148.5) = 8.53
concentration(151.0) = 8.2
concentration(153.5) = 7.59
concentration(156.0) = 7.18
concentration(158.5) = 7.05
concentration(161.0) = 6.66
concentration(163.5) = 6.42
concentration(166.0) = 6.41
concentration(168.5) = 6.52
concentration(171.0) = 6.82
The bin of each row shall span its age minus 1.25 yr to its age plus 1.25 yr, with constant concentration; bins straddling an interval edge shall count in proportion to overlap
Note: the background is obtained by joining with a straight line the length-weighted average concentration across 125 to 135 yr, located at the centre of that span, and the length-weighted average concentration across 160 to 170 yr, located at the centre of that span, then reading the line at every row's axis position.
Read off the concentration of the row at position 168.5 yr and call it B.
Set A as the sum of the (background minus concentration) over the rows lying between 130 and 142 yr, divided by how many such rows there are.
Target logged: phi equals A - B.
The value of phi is -7.7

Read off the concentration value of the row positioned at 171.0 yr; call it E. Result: 6.82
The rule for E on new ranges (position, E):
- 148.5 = 8.53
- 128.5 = 5.96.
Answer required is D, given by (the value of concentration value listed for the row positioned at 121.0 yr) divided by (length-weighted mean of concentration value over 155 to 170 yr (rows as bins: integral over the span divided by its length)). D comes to 0.79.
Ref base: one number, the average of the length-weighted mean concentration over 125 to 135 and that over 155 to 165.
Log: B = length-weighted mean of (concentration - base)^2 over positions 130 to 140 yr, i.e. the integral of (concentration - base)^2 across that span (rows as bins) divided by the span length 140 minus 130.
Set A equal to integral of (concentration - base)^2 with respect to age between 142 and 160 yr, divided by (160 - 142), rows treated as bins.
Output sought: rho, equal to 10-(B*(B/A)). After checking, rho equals 9.5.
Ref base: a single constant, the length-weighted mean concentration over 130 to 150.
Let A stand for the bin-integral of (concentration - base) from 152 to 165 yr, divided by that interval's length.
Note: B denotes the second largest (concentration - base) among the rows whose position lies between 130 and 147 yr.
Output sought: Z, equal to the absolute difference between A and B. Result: 1.37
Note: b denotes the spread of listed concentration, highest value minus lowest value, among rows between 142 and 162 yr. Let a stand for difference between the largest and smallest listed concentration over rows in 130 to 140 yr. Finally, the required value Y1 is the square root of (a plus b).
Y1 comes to 1.80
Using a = 1.27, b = 2.0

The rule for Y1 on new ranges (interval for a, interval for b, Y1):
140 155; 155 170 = 1.34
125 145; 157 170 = 1.84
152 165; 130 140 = 1.56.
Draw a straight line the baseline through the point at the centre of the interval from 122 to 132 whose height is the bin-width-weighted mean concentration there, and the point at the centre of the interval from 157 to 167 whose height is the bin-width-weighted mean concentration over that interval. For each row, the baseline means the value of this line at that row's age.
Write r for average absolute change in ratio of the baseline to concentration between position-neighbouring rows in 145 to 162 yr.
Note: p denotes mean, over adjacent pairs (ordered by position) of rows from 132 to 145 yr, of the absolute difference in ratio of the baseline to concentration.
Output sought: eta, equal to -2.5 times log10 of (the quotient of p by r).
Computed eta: 0.57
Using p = 0.03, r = 0.045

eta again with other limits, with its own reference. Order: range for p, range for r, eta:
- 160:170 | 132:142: 0.29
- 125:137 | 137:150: -1.20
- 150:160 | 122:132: 0.43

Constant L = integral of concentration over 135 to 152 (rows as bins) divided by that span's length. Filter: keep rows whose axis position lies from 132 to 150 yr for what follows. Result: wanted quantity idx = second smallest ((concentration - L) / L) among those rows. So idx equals -0.057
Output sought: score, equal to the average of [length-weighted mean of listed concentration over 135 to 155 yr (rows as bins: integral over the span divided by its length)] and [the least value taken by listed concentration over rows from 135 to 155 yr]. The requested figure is 7.9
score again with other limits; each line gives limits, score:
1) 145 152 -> 8.3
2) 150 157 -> 7.4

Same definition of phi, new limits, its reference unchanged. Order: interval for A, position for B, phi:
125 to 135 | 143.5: -8.2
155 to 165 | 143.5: -8.6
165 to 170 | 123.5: -5.2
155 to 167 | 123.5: -5.4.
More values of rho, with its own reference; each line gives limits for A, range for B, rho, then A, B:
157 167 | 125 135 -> 6.8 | 0.1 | 0.49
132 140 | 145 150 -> -1.3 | 1.2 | 3.72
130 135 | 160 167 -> 10.0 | 0.3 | 0.03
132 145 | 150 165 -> 9.8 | 1.8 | 0.62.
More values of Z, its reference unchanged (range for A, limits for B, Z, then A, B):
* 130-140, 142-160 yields 1.04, -0.5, 0.6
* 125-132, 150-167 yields 1.50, -1.9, -0.4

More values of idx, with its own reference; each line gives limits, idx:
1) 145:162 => -0.146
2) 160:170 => -0.222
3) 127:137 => -0.185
